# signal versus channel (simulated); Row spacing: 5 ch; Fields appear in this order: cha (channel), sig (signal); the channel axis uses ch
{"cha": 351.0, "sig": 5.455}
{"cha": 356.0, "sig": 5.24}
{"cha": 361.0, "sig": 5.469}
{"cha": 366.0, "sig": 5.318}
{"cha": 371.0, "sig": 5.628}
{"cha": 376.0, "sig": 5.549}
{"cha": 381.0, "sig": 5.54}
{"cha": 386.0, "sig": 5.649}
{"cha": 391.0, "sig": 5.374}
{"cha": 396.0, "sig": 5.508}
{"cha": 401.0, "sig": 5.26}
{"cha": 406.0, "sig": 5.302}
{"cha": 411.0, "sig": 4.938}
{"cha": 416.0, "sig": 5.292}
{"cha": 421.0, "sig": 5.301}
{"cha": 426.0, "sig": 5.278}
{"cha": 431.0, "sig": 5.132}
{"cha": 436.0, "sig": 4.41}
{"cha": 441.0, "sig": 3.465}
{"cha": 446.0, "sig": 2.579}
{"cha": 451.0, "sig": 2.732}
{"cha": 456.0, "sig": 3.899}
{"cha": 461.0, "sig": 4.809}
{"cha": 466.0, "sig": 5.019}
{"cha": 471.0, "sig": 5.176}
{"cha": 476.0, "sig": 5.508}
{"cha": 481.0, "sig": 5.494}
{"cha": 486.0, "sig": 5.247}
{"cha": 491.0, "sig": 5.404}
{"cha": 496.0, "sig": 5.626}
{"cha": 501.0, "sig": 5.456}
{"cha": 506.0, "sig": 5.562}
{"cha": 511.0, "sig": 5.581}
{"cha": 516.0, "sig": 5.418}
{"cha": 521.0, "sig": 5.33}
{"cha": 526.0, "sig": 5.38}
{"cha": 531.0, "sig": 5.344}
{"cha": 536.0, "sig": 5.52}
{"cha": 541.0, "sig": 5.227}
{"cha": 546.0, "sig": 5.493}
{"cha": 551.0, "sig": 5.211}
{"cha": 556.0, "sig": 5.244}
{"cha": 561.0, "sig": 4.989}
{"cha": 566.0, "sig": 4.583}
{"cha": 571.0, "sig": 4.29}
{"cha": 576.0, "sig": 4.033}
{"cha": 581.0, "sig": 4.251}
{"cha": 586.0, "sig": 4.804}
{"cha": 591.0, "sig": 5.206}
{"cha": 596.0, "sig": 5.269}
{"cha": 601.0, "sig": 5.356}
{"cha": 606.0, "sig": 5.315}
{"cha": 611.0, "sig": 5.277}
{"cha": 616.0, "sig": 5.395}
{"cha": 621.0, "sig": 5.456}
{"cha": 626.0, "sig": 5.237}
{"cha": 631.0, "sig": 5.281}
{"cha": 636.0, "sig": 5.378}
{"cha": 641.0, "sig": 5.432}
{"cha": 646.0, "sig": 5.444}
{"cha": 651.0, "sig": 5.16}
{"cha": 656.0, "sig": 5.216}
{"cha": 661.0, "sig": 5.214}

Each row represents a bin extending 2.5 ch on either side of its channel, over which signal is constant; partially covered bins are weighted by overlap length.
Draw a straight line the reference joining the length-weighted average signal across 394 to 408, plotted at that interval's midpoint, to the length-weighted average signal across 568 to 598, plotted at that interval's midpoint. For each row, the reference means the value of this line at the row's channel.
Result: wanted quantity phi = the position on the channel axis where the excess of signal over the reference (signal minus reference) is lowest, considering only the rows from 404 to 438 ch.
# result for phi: 436.0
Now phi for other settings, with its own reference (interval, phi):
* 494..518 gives 501.0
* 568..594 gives 576.0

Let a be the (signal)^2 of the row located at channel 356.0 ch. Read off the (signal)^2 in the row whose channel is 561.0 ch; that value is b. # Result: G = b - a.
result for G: -2.6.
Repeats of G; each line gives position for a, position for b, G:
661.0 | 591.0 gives -0.1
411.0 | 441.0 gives -12.4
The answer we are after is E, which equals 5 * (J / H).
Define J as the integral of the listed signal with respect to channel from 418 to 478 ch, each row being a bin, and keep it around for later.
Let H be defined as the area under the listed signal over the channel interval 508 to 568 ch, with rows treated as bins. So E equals 4.2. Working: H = 317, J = 266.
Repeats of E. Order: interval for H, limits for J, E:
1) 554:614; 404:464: 4.5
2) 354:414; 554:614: 4.5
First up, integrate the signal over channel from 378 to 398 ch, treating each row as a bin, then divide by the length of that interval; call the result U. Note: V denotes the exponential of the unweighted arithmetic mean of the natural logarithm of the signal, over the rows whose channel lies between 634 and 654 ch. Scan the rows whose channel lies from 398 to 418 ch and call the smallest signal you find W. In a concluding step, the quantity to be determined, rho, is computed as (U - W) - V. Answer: -4.8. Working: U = 5.52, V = 5.4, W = 4.938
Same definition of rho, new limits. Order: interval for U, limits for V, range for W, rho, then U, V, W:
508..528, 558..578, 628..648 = -4.3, 5.43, 4.5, 5.281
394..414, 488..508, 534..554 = -5.5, 5.25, 5.5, 5.211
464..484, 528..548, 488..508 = -5.5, 5.30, 5.4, 5.404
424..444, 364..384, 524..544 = -6.2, 4.50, 5.5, 5.227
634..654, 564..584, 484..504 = -4.2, 5.35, 4.3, 5.247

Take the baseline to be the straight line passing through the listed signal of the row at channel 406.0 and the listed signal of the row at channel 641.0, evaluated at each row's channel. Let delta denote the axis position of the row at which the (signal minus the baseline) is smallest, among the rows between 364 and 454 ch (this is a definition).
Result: 446.0 ch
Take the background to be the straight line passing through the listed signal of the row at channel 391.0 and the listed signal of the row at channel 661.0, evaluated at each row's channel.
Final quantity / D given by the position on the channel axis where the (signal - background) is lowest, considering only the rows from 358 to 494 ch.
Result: 446.0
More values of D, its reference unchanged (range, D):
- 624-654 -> 651.0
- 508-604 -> 576.0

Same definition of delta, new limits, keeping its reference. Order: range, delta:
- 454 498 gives 456.0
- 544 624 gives 576.0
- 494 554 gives 551.0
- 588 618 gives 591.0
